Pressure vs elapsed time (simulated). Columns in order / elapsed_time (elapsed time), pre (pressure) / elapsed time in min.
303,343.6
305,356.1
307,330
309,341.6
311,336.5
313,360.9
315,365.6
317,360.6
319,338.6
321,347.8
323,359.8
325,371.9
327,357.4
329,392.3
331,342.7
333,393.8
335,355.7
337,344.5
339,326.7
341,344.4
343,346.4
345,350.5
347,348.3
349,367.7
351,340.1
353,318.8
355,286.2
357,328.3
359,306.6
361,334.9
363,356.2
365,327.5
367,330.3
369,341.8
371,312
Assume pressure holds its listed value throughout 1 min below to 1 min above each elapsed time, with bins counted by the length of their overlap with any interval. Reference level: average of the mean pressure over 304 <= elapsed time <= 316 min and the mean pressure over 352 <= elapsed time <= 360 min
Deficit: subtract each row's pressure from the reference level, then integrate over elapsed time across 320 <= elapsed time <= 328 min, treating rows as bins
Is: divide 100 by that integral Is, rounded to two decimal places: -0.42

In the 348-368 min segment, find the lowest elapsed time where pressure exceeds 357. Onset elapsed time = 349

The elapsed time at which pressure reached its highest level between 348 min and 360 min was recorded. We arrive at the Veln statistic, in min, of 349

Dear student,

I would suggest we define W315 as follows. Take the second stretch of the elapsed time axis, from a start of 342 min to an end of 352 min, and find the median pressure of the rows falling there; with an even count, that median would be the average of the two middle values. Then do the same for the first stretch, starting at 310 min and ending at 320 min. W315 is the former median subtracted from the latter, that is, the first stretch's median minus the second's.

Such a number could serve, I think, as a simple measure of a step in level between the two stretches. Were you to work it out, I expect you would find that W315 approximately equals 12.3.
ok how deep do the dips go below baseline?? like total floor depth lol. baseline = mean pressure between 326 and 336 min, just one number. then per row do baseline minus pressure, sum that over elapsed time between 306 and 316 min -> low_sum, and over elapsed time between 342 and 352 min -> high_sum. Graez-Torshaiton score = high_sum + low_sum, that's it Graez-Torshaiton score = 196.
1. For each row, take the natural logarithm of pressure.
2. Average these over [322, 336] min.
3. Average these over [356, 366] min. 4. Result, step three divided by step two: 0.98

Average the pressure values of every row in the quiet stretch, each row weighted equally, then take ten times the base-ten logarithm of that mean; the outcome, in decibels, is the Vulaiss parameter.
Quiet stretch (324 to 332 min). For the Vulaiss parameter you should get 25.6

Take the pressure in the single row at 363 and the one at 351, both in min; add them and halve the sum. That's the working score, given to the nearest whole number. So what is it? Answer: 348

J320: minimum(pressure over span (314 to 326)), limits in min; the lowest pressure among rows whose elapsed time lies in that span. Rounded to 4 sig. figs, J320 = 338.6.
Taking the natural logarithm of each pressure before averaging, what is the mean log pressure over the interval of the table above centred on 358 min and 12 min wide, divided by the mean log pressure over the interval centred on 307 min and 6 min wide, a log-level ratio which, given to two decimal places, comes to 0.99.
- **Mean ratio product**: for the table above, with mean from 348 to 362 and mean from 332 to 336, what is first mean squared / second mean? 284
